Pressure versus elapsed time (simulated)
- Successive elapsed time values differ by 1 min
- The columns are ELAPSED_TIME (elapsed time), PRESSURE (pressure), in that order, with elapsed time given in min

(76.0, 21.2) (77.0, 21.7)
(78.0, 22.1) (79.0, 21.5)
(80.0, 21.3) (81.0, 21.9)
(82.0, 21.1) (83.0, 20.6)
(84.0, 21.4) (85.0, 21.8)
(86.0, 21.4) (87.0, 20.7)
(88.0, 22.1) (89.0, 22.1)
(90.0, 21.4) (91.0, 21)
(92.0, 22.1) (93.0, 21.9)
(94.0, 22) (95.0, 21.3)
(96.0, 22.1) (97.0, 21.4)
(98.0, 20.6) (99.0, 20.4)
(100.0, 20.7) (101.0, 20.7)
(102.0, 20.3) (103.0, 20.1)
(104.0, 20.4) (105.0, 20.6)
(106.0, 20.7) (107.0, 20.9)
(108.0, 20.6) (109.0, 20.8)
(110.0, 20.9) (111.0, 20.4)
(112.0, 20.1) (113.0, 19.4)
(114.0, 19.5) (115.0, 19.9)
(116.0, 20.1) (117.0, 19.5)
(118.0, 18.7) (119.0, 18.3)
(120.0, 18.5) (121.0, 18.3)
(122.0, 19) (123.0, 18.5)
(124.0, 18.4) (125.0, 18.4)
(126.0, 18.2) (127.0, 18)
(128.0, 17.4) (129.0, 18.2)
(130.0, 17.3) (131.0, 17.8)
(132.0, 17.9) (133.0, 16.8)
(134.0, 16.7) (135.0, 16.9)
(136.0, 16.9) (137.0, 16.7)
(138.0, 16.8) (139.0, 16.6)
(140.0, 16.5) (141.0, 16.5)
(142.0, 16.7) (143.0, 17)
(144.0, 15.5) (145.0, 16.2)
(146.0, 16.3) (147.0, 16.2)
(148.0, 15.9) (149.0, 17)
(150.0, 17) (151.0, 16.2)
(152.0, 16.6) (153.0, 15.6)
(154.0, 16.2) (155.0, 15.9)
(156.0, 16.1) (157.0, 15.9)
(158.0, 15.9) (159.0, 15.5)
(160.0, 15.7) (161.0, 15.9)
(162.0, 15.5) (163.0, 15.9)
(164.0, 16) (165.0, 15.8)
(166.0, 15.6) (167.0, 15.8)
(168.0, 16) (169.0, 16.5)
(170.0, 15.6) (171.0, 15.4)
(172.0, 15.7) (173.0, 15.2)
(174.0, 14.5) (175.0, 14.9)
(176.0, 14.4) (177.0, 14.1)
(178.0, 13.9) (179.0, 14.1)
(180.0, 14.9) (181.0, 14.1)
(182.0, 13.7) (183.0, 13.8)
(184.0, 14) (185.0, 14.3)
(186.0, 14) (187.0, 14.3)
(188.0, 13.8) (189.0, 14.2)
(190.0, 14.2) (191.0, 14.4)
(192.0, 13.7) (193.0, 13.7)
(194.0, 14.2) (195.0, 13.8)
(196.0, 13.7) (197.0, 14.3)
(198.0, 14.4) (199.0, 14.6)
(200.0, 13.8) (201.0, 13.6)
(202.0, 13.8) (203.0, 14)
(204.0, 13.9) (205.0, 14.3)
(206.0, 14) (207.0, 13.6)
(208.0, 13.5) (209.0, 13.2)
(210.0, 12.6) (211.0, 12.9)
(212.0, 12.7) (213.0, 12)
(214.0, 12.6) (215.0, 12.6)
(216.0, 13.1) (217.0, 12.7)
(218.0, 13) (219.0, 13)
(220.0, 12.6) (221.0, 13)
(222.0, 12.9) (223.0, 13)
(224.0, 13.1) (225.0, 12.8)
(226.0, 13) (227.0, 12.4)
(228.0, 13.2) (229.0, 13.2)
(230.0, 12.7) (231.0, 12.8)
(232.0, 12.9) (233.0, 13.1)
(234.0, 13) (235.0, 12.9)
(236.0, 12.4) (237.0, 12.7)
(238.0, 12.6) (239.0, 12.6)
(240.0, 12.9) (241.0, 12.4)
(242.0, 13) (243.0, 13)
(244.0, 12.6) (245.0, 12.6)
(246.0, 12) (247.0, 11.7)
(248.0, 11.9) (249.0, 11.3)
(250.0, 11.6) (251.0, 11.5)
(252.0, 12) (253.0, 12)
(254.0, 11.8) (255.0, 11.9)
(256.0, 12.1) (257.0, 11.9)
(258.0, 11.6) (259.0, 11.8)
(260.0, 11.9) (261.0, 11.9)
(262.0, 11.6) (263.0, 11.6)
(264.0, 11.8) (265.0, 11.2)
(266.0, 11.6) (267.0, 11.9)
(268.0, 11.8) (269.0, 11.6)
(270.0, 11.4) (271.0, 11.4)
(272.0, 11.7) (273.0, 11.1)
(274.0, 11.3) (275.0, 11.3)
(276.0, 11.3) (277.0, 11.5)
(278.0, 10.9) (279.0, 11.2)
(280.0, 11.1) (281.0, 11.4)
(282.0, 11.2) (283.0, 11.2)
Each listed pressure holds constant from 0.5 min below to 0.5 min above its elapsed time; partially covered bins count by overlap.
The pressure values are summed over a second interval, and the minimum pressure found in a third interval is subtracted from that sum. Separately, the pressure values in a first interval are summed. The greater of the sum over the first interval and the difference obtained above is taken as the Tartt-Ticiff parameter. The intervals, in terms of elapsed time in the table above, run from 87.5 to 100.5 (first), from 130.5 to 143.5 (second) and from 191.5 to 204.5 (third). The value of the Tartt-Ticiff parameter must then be 279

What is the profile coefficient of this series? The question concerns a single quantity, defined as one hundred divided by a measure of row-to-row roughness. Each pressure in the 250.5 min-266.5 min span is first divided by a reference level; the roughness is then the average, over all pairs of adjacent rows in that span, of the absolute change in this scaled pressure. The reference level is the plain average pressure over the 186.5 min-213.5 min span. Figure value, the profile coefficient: 6249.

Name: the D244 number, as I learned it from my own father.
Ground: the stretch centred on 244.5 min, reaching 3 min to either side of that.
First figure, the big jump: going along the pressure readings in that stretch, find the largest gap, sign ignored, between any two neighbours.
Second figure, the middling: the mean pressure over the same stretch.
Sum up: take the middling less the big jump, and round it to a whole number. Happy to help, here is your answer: 12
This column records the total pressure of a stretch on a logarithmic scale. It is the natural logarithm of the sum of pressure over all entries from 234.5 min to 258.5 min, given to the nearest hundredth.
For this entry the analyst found 5.68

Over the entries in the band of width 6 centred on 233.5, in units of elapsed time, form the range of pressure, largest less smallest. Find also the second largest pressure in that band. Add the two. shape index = 13.7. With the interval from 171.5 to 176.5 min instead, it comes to 16.5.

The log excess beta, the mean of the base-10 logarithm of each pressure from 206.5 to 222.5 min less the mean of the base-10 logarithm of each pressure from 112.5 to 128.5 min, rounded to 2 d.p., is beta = -0.16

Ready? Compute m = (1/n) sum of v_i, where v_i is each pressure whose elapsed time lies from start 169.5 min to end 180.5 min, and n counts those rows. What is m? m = 15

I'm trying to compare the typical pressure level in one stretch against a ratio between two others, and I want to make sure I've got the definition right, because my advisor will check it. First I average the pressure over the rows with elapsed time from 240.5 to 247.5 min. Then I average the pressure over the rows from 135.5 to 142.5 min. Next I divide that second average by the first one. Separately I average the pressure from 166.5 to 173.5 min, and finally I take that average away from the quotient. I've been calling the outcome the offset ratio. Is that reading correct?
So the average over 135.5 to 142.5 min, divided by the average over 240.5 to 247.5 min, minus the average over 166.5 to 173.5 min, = -14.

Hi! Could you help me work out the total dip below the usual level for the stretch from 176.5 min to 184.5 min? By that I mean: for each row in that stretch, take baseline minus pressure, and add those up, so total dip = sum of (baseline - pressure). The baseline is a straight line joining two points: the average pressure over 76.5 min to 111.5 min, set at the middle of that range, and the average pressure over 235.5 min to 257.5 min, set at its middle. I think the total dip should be 16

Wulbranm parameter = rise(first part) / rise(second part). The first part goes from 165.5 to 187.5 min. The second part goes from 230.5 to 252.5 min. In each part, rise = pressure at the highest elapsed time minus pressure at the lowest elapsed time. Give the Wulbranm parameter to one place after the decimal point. 1.6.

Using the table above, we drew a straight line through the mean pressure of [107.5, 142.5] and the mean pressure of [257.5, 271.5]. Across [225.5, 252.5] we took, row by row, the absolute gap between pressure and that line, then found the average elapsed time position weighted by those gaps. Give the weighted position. 240.1 min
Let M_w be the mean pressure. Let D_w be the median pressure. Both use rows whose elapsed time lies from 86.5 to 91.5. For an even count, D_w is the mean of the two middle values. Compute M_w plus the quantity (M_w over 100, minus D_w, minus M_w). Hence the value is -21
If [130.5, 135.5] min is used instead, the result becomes -17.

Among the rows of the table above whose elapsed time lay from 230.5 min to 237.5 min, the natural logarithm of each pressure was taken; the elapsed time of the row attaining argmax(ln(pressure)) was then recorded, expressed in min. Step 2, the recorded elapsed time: 233.0 min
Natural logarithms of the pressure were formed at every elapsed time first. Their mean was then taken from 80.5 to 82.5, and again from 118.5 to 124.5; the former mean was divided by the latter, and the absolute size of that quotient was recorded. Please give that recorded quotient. 1.05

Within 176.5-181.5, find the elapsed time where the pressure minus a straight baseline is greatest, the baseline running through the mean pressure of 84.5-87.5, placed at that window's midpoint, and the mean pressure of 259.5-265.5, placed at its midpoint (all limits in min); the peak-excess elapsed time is 180.0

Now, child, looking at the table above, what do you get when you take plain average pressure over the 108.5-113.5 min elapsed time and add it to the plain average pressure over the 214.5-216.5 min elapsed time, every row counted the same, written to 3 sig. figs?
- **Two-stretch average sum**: 33.2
